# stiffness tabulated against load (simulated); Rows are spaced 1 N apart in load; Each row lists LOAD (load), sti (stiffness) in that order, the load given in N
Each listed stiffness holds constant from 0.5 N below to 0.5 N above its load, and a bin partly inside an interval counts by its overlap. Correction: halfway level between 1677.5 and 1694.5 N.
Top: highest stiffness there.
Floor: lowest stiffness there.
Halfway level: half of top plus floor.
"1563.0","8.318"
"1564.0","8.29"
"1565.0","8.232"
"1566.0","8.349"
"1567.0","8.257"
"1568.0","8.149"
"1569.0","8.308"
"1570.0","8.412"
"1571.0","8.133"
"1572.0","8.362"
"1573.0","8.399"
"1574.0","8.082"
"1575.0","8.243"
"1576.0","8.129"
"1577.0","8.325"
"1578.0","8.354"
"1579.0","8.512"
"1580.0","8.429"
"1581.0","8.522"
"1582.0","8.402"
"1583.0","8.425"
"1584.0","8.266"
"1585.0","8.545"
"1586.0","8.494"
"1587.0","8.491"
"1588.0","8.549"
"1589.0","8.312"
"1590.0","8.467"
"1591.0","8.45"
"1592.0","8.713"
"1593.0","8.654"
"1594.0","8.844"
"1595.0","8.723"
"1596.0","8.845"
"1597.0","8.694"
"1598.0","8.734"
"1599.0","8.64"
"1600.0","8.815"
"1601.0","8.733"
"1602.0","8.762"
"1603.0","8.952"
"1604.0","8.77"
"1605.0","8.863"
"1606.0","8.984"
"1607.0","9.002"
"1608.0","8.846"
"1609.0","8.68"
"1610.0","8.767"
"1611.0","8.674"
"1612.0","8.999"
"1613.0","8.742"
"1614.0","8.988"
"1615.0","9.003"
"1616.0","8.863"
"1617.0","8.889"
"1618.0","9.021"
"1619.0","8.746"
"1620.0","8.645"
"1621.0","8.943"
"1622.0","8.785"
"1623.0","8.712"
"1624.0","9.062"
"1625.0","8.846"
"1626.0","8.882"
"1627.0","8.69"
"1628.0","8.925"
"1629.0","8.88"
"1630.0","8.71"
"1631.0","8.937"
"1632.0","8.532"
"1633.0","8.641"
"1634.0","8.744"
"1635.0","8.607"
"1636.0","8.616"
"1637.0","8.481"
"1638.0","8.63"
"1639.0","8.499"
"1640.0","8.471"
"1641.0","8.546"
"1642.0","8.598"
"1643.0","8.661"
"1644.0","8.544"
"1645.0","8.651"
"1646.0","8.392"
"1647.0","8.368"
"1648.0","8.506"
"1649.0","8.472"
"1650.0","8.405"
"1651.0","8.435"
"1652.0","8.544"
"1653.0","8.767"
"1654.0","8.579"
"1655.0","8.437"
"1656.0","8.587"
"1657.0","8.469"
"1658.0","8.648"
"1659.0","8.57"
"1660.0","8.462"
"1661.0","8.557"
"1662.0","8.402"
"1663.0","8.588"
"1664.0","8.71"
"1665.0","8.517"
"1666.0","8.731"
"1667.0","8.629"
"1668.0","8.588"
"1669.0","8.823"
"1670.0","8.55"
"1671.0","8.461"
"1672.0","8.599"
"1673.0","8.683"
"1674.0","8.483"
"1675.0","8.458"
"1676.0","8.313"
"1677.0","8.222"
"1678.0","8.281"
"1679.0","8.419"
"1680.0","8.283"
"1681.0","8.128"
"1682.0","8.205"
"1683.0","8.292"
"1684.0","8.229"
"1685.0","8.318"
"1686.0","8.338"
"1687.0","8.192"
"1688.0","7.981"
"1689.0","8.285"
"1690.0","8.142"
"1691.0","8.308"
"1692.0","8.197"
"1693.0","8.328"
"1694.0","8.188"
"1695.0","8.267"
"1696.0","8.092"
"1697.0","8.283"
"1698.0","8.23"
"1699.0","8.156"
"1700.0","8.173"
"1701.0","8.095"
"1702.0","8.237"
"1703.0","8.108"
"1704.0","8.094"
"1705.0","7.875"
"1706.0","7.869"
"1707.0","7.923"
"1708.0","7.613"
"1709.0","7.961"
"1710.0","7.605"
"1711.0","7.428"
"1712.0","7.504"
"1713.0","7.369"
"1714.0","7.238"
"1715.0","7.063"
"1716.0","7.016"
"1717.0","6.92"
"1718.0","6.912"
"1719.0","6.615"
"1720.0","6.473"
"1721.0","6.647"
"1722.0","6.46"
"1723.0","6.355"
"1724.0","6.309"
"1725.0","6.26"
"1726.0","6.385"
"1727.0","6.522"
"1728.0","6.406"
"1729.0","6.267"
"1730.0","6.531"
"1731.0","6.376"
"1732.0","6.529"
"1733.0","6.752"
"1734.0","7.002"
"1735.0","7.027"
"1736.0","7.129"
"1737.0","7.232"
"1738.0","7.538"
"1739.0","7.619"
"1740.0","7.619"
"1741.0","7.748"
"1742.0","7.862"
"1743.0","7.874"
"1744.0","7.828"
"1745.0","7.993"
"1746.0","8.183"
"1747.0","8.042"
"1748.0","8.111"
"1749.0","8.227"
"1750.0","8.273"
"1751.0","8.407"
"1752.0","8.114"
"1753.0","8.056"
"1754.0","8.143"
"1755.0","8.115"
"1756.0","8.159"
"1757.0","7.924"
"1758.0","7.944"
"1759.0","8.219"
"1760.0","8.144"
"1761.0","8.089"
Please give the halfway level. 8.2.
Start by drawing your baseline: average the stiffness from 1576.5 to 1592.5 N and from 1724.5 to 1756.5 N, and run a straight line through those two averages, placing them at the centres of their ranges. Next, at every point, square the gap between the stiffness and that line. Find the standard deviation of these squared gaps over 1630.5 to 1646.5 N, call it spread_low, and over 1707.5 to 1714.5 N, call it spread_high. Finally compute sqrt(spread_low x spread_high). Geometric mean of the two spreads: 0.08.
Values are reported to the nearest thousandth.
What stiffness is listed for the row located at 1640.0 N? 8.471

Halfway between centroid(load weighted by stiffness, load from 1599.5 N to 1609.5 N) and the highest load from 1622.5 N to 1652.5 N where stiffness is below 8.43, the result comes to 1627.3 N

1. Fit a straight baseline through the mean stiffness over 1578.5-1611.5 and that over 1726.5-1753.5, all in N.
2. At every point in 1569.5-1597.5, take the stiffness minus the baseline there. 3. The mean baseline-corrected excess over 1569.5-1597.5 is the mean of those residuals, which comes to -0.3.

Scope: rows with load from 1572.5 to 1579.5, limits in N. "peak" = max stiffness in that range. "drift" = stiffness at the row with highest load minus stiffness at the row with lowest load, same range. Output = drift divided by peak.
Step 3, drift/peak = 0.013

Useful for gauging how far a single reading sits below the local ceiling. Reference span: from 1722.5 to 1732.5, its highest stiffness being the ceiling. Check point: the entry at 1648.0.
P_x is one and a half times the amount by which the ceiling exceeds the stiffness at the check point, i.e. -3.0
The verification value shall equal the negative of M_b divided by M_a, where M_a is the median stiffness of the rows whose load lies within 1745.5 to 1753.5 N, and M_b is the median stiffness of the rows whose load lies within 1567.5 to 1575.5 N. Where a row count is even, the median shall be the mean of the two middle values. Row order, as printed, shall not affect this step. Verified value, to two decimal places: -1.02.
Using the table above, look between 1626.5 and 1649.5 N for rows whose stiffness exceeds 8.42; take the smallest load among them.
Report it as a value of 1627.0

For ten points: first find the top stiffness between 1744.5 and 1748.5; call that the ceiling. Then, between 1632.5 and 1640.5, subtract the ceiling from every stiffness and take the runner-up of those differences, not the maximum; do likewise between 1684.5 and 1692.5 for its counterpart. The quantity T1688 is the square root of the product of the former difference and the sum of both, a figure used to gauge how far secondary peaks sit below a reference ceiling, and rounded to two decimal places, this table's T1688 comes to 0.52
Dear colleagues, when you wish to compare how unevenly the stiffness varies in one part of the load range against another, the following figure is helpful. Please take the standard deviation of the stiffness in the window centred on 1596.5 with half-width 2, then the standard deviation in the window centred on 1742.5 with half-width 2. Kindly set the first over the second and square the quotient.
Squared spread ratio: 1.4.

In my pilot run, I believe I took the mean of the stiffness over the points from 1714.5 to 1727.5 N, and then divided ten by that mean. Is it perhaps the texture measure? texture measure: 1.51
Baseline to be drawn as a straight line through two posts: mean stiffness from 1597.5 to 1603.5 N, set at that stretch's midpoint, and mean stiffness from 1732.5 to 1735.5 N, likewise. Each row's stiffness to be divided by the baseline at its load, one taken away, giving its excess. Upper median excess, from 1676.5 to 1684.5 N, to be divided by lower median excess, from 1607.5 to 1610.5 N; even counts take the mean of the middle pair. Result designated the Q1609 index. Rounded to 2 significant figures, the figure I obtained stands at 5.3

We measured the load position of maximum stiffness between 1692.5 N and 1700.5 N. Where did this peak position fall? 1693.0 N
